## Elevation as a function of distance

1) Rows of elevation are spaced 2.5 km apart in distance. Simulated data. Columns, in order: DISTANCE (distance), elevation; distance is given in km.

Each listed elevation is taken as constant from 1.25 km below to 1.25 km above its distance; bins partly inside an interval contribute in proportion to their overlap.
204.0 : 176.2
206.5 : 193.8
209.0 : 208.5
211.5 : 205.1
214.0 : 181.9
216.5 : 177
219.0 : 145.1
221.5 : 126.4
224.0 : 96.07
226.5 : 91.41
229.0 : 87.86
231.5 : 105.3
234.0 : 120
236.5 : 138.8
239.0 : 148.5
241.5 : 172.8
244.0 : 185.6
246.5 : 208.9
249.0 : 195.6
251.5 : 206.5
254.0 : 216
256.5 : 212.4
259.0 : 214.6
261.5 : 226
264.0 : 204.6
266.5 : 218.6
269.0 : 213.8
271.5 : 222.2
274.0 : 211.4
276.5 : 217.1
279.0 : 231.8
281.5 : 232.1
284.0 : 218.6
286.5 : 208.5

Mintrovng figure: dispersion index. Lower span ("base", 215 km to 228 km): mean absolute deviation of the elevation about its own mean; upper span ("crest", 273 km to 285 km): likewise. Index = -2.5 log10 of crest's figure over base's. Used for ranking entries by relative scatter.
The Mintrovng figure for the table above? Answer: 1.4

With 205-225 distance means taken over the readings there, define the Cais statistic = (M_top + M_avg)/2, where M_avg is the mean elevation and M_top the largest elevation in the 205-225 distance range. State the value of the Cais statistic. 188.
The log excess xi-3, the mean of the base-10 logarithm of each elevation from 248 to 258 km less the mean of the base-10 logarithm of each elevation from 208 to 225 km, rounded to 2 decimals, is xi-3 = 0.12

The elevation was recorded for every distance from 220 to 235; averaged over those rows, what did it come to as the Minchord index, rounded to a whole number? 105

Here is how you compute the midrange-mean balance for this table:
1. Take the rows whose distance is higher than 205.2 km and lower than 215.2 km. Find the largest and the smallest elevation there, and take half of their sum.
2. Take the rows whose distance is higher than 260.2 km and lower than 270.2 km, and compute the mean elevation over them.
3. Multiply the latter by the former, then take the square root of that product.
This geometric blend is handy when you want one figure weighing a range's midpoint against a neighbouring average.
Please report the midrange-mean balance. 205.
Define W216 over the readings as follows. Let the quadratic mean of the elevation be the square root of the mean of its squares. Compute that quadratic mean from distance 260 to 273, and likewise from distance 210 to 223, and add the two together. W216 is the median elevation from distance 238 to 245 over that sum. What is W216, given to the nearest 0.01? 0.45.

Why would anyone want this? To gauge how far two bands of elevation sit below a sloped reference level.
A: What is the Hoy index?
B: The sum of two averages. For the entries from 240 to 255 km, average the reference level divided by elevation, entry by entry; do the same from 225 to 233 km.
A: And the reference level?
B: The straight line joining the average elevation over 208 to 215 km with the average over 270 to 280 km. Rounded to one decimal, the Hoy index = 3.2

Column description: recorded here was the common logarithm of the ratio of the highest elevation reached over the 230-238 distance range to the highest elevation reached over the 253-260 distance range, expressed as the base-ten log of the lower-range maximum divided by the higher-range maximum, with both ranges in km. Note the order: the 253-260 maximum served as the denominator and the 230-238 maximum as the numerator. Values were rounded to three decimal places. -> -0.192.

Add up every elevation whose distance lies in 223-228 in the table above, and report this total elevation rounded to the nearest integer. 187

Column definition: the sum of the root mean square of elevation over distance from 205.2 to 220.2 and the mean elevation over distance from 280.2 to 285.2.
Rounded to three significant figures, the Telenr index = 412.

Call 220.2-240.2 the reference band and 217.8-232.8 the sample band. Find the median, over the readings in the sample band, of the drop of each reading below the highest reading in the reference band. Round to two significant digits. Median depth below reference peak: 48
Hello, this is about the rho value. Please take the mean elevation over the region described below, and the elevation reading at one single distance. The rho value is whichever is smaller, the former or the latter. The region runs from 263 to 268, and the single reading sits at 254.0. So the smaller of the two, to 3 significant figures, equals 212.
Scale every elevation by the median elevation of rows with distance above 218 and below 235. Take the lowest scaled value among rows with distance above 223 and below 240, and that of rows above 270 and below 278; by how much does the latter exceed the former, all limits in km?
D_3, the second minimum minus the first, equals 1.17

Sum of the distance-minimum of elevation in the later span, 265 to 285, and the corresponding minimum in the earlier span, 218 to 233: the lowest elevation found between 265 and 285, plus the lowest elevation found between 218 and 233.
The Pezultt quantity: 299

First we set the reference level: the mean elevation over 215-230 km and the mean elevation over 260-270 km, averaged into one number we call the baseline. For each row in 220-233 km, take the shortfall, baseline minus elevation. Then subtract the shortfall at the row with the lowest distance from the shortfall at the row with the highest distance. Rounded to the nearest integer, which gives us 21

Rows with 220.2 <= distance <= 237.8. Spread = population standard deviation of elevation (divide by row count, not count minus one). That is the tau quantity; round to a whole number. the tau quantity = 18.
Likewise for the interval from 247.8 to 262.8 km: 9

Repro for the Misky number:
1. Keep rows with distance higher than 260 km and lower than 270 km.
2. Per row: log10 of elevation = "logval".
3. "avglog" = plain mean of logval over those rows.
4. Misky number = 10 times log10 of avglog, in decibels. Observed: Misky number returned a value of 3.68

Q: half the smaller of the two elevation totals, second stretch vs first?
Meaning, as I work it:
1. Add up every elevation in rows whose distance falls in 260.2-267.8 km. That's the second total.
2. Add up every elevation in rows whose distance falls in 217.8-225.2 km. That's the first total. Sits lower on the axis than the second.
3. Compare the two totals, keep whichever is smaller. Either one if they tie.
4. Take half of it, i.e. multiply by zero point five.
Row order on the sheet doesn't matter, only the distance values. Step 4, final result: 184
